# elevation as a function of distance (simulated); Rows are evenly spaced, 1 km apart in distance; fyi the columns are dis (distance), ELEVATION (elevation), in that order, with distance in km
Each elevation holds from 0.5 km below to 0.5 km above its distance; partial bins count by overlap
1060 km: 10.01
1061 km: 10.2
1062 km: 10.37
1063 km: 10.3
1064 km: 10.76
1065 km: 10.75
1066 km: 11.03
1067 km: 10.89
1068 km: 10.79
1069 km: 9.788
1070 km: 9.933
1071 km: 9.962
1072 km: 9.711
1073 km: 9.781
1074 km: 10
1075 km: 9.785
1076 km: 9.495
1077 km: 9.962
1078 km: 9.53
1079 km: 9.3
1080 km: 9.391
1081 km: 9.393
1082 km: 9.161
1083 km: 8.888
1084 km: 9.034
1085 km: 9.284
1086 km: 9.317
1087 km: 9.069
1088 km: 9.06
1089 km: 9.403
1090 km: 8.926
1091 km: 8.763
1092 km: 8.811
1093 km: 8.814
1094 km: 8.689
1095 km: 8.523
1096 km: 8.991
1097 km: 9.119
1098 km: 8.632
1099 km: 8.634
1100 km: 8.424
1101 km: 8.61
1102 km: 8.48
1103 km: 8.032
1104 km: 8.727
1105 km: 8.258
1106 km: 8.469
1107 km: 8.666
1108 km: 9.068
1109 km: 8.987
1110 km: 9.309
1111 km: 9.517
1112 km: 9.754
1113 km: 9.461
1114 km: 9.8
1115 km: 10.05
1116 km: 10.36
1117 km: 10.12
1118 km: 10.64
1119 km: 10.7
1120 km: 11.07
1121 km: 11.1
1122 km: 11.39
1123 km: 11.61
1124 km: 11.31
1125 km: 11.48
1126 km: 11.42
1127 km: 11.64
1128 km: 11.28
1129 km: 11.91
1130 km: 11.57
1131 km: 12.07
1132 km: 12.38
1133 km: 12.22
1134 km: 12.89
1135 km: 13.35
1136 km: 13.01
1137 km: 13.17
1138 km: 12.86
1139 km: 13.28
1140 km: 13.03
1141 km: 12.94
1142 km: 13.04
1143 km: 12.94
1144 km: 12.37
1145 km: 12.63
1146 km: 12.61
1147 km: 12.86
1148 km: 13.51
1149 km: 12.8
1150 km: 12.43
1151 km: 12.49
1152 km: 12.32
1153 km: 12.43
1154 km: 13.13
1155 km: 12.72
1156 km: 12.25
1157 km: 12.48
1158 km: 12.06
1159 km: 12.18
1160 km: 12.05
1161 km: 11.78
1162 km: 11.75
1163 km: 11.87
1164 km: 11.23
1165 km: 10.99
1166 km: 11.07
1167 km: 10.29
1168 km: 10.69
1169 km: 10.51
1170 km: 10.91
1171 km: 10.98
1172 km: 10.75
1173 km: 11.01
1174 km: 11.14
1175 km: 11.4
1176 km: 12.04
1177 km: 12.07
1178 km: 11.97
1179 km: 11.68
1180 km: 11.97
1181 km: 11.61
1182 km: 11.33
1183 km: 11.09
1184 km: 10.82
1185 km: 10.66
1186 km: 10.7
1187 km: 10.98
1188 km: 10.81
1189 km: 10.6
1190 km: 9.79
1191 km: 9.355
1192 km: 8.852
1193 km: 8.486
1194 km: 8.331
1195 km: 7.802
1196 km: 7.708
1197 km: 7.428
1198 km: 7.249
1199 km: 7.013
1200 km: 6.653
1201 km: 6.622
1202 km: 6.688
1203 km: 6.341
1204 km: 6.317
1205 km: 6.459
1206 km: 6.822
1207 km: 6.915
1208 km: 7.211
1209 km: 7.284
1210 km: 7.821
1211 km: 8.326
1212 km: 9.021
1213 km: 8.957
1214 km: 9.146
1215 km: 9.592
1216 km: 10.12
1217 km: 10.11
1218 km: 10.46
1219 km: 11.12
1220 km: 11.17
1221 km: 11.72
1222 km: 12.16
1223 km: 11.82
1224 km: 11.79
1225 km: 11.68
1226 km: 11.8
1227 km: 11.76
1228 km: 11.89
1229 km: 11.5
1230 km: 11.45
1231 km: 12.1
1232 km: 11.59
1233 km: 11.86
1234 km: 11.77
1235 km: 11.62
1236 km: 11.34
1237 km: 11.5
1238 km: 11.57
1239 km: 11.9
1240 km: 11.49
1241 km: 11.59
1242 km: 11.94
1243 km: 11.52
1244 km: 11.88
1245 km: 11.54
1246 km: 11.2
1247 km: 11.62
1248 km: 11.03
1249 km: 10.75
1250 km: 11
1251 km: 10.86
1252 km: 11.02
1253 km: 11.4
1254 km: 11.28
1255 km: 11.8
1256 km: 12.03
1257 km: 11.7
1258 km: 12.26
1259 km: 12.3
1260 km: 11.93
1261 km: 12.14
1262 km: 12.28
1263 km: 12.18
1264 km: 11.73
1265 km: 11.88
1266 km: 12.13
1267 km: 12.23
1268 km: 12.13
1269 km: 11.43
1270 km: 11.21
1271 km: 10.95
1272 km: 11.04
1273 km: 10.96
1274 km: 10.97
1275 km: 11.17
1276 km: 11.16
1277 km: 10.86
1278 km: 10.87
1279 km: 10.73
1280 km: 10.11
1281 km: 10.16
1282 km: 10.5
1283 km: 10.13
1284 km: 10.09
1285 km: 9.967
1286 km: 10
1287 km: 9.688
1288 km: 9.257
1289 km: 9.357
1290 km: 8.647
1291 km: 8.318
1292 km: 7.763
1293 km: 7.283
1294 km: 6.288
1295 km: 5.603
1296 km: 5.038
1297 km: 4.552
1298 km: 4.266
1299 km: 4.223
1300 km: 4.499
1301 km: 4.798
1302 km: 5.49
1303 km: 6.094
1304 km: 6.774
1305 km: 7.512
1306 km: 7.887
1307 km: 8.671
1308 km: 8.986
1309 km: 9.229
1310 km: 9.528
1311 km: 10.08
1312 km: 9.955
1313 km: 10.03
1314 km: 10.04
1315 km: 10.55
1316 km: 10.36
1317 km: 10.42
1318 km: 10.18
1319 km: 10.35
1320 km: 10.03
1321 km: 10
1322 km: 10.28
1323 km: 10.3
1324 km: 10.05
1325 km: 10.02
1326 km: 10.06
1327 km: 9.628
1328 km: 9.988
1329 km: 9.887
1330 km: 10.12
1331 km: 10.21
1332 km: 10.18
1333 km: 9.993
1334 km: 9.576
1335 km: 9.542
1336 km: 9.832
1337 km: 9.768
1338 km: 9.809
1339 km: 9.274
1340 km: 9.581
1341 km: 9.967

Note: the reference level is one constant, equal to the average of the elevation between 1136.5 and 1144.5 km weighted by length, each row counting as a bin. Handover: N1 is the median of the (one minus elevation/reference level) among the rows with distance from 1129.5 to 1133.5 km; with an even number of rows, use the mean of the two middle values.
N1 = 0.06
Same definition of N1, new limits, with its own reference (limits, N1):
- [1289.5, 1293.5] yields 0.38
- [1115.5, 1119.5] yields 0.19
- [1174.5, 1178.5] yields 0.07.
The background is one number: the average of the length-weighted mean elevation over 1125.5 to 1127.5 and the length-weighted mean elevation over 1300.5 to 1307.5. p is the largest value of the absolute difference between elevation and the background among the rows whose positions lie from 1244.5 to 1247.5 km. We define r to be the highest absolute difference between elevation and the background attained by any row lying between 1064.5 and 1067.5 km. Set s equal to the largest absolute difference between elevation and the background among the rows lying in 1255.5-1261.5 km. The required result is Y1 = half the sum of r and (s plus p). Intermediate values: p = 2.5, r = 1.9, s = 3.2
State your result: 3.8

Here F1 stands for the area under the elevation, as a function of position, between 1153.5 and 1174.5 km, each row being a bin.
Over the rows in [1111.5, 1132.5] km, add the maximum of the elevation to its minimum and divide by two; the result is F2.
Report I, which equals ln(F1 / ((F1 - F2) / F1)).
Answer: 5.53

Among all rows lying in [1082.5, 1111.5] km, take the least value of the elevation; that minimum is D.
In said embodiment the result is 8.032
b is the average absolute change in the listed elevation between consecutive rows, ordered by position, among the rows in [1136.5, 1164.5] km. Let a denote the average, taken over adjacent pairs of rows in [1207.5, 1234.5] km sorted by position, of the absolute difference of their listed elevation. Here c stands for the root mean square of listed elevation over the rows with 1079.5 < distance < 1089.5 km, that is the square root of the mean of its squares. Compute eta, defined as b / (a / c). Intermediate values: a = 0.301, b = 0.296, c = 9.2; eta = 9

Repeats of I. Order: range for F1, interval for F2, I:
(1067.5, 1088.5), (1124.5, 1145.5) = 5.36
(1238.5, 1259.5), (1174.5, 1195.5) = 5.53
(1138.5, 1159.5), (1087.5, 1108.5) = 5.62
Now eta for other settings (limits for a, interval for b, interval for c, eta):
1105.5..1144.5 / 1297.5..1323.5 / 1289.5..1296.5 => 8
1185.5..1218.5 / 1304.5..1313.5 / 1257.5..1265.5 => 14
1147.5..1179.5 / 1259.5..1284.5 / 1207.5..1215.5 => 6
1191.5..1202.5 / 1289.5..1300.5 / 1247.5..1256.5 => 23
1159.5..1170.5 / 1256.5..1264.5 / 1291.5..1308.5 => 5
